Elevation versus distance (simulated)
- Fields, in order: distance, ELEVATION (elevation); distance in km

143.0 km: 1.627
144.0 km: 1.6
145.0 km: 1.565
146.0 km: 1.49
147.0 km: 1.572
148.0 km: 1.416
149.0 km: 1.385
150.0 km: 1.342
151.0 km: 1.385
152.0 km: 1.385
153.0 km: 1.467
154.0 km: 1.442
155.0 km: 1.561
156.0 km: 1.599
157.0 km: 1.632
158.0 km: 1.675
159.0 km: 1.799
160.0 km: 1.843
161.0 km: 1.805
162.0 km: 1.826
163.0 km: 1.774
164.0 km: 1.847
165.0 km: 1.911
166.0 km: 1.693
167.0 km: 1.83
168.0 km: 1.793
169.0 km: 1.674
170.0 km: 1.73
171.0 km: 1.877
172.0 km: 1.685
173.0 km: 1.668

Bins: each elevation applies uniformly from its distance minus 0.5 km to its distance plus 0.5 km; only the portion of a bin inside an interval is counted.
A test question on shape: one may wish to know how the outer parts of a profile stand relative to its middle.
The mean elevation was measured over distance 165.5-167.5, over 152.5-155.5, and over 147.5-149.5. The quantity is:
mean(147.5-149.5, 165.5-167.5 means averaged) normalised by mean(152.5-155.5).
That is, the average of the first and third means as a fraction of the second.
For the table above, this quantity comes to 1.06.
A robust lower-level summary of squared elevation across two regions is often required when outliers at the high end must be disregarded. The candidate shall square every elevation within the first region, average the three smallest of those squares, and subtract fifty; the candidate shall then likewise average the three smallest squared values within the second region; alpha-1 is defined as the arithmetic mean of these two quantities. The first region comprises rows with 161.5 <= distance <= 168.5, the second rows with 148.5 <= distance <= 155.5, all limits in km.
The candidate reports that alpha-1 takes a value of -22.5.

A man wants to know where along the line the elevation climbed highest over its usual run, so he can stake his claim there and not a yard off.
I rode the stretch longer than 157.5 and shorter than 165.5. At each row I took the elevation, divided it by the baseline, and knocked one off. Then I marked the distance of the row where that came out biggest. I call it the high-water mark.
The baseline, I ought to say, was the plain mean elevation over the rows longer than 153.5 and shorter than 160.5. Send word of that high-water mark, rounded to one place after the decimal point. 165.0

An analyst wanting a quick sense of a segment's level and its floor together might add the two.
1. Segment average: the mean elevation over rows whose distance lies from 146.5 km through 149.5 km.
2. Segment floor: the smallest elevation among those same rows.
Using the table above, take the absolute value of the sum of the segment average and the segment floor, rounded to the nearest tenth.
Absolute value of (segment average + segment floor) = 2.8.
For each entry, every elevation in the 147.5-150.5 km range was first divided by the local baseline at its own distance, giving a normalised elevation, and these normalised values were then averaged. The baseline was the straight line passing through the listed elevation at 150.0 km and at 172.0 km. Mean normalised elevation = 1.04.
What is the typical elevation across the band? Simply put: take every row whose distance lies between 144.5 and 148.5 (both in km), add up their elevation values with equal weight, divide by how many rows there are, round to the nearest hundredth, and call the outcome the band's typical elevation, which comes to 1.51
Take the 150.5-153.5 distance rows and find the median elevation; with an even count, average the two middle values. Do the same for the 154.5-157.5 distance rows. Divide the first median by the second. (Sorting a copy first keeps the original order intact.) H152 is 0.87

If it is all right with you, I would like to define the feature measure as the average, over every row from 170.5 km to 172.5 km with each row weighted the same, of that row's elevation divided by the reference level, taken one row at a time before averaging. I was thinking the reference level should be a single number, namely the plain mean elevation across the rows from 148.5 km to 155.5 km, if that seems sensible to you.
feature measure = 1.25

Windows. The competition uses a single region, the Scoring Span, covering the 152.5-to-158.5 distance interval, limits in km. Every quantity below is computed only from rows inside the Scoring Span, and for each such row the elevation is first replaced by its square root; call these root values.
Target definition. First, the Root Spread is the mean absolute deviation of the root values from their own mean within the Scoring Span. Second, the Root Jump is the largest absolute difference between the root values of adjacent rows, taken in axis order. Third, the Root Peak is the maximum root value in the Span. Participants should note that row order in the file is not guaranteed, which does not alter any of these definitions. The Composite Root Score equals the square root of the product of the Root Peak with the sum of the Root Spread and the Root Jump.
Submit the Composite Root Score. 0.32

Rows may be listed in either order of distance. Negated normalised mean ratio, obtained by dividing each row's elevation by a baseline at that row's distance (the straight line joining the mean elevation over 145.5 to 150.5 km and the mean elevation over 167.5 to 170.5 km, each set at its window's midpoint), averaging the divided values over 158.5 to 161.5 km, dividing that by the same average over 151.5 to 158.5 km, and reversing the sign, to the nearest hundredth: -1.13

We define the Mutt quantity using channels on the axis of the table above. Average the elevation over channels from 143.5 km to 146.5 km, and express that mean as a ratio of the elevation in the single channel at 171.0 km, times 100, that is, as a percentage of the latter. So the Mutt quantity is 83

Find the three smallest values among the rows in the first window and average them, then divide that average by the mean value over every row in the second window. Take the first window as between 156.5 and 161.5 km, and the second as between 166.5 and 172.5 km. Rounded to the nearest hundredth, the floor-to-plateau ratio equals 0.96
